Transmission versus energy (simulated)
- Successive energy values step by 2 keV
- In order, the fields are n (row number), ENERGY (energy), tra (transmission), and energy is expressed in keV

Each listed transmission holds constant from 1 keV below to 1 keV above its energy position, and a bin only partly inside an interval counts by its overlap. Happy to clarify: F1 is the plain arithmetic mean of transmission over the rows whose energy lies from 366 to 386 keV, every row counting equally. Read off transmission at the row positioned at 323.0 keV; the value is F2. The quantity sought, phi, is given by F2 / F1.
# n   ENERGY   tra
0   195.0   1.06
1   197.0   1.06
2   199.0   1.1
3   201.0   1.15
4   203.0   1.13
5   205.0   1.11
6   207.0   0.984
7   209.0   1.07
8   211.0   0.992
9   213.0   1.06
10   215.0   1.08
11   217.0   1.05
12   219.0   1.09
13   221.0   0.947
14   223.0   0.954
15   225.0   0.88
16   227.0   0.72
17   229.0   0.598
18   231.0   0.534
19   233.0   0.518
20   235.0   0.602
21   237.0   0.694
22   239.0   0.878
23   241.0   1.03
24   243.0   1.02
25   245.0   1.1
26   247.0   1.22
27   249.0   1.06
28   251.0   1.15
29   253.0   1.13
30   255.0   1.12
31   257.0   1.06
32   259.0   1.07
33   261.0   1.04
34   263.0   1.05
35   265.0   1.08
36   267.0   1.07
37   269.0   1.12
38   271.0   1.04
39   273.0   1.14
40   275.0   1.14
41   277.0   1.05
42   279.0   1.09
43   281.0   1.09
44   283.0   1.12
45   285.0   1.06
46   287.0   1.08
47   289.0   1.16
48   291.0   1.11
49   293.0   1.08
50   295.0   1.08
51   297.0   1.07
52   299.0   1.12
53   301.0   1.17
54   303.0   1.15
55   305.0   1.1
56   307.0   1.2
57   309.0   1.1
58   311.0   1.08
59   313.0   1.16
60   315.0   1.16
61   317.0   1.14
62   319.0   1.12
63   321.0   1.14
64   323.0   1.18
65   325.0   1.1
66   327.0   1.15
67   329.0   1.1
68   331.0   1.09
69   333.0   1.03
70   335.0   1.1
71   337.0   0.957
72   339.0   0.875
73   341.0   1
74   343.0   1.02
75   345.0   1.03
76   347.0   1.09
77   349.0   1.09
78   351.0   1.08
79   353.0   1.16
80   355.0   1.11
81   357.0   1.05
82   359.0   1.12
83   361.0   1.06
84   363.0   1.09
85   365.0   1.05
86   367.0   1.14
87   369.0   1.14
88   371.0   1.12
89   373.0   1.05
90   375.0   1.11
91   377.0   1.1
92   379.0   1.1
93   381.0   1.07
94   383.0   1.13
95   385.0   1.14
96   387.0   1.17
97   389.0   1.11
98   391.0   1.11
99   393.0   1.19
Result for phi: 1.06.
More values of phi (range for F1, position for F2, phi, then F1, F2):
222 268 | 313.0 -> 1.24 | 0.94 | 1.16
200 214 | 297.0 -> 1.00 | 1.07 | 1.07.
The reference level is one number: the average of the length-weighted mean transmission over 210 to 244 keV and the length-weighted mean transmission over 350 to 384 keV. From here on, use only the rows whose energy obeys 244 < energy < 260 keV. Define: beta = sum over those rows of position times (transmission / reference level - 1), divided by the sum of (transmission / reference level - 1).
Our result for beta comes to 251.2 keV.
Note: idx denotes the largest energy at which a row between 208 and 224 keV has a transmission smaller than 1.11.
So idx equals 223.0 keV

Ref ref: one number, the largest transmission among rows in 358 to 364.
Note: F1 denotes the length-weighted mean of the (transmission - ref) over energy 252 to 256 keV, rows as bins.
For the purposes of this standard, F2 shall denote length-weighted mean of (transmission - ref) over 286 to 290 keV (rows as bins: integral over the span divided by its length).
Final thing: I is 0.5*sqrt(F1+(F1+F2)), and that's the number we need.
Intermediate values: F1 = 0.005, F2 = 0.00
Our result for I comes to 0.050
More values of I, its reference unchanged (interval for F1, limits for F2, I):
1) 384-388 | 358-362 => 0.100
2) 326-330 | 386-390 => 0.087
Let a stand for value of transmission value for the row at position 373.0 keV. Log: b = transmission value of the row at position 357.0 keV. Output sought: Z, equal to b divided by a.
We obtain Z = 1.00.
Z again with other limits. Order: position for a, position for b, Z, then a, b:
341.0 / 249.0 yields 1.06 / 1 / 1.06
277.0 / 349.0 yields 1.04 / 1.05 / 1.09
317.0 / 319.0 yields 0.98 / 1.14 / 1.12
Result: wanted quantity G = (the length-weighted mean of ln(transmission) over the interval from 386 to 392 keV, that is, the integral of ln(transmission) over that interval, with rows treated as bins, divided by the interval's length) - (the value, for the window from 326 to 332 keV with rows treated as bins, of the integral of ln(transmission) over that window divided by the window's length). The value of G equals 0.0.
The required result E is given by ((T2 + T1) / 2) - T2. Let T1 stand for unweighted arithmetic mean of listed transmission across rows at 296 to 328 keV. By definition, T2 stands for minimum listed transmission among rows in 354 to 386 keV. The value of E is 0.04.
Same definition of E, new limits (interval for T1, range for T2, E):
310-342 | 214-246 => 0.28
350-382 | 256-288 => 0.03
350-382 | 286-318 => 0.01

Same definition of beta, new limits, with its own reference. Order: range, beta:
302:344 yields 317.3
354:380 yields 367.4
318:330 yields 323.8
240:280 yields 260.0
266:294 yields 280.3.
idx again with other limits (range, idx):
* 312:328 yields 325.0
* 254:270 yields 267.0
